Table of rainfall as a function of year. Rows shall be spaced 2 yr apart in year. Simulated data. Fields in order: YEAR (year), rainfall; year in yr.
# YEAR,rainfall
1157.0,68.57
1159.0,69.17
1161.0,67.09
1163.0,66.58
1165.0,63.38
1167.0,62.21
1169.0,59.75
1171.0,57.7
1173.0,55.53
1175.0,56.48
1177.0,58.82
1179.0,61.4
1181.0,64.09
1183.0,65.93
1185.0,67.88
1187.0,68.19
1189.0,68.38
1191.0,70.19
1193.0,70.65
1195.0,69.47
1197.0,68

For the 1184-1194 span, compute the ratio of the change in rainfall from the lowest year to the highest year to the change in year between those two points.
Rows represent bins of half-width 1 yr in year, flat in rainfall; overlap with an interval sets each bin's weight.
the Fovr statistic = 0.3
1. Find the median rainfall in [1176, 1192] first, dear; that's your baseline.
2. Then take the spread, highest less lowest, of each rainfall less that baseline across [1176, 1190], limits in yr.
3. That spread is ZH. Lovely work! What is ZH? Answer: 10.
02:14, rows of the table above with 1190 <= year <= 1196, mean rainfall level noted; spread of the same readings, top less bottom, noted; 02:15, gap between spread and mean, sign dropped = 69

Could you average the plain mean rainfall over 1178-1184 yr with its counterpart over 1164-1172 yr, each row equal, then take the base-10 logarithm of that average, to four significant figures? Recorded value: 1.794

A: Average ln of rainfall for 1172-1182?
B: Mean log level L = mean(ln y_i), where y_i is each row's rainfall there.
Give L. 4.08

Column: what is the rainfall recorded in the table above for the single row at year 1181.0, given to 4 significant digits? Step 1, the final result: 64.09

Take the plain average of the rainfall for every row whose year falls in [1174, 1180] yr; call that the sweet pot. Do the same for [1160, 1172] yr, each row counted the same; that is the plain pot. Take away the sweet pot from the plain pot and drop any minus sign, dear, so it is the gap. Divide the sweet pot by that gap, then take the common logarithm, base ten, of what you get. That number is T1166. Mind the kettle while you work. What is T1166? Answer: 1.18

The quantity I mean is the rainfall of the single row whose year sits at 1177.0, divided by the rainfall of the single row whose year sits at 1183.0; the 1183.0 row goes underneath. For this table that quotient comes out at 0.89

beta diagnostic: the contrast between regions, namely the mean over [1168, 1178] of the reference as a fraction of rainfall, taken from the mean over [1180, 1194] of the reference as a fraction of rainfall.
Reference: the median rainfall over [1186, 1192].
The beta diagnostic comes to -0.18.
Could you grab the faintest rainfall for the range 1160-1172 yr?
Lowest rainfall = 57.7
